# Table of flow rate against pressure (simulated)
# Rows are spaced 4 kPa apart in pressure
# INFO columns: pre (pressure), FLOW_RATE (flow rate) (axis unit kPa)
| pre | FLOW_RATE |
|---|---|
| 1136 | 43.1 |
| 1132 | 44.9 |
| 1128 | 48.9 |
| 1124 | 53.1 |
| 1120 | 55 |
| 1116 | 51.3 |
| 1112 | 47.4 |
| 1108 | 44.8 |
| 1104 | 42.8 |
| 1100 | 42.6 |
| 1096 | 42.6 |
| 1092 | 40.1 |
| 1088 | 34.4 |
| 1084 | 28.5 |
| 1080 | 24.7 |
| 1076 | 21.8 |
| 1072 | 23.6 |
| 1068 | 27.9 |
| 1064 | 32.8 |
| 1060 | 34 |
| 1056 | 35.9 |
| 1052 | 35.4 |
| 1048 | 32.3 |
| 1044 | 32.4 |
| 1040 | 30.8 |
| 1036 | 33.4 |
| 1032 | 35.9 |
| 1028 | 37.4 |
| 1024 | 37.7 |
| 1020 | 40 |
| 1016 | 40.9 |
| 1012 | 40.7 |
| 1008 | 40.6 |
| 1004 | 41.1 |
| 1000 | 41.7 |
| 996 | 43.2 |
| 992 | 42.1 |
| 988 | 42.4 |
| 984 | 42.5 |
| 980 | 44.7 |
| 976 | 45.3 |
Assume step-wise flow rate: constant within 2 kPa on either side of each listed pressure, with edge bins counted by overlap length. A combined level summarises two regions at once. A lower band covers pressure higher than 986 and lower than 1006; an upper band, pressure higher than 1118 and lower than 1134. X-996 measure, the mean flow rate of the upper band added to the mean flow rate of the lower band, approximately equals 93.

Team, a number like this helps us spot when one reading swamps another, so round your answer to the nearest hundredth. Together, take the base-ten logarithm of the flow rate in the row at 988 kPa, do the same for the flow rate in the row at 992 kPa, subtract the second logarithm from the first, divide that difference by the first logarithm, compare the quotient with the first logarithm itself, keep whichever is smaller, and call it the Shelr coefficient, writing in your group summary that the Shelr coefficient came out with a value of 0.00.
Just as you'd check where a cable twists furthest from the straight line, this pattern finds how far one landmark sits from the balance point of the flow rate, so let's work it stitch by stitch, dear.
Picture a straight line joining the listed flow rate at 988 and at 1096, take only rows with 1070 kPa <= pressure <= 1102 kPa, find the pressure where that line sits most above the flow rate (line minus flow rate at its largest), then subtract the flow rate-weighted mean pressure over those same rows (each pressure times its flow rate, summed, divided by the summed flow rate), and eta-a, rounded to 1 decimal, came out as -12.2 kPa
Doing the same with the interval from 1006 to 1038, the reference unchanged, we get 14.6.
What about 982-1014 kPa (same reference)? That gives 10.2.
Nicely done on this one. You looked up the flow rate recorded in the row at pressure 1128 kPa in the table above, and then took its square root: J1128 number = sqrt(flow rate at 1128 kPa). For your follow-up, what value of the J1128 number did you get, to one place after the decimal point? 7.0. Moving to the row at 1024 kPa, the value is 6.1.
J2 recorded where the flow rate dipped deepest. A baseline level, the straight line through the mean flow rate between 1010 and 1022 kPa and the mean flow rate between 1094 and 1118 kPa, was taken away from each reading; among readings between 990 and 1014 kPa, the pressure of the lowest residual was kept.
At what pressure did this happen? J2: 1012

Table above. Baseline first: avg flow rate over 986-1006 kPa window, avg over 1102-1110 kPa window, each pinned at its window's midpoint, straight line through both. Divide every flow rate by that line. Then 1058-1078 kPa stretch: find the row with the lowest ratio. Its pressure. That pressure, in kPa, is 1076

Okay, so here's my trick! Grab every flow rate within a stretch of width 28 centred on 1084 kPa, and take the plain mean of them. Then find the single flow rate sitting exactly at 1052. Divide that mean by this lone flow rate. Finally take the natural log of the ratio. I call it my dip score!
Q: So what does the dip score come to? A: -0.14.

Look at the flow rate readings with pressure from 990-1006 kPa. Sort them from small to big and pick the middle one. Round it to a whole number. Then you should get 42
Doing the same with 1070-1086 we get 24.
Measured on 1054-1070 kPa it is 33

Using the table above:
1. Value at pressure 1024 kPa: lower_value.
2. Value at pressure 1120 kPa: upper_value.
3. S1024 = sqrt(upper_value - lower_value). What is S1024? 4.2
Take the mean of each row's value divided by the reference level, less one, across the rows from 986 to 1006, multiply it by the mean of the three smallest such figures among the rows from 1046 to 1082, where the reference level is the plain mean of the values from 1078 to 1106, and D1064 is -0.055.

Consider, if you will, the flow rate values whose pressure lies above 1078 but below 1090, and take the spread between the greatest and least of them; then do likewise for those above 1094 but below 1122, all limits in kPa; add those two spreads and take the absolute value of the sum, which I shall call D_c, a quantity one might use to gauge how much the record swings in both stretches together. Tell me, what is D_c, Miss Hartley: 22.1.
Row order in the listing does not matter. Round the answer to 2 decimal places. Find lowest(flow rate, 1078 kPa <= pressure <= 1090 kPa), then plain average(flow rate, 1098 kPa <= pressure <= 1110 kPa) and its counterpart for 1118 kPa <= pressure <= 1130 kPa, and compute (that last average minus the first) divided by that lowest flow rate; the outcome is 0.36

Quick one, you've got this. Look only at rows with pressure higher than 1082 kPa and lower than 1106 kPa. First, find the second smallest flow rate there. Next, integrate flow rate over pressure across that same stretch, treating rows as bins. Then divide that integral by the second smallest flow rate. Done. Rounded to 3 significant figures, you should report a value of 26.9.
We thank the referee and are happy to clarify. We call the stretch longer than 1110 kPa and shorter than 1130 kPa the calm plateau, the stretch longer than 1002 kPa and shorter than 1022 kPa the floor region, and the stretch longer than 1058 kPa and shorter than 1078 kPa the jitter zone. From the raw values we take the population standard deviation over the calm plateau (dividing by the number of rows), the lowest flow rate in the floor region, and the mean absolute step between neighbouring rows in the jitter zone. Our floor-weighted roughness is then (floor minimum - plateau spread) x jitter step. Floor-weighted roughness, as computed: 114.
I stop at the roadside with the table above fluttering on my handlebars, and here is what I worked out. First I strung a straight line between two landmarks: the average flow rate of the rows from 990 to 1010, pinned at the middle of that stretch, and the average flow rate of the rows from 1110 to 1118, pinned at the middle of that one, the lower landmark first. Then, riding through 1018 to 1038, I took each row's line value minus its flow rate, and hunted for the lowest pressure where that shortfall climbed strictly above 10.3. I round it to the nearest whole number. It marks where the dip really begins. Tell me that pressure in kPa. 1036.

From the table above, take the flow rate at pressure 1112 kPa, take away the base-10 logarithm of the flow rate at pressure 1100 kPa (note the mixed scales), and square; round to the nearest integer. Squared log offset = 2095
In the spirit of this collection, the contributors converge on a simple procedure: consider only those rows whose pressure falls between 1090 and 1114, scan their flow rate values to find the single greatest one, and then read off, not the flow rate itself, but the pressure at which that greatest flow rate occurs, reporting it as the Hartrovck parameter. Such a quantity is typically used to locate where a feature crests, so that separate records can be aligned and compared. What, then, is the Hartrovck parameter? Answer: 1112 kPa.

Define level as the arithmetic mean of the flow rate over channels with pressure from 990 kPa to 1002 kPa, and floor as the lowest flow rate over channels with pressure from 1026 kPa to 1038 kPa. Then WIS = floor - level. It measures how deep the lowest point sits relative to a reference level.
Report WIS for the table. -8.9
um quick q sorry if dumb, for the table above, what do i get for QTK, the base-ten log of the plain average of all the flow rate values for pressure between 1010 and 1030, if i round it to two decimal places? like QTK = 1.59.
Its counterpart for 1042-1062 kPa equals 1.53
